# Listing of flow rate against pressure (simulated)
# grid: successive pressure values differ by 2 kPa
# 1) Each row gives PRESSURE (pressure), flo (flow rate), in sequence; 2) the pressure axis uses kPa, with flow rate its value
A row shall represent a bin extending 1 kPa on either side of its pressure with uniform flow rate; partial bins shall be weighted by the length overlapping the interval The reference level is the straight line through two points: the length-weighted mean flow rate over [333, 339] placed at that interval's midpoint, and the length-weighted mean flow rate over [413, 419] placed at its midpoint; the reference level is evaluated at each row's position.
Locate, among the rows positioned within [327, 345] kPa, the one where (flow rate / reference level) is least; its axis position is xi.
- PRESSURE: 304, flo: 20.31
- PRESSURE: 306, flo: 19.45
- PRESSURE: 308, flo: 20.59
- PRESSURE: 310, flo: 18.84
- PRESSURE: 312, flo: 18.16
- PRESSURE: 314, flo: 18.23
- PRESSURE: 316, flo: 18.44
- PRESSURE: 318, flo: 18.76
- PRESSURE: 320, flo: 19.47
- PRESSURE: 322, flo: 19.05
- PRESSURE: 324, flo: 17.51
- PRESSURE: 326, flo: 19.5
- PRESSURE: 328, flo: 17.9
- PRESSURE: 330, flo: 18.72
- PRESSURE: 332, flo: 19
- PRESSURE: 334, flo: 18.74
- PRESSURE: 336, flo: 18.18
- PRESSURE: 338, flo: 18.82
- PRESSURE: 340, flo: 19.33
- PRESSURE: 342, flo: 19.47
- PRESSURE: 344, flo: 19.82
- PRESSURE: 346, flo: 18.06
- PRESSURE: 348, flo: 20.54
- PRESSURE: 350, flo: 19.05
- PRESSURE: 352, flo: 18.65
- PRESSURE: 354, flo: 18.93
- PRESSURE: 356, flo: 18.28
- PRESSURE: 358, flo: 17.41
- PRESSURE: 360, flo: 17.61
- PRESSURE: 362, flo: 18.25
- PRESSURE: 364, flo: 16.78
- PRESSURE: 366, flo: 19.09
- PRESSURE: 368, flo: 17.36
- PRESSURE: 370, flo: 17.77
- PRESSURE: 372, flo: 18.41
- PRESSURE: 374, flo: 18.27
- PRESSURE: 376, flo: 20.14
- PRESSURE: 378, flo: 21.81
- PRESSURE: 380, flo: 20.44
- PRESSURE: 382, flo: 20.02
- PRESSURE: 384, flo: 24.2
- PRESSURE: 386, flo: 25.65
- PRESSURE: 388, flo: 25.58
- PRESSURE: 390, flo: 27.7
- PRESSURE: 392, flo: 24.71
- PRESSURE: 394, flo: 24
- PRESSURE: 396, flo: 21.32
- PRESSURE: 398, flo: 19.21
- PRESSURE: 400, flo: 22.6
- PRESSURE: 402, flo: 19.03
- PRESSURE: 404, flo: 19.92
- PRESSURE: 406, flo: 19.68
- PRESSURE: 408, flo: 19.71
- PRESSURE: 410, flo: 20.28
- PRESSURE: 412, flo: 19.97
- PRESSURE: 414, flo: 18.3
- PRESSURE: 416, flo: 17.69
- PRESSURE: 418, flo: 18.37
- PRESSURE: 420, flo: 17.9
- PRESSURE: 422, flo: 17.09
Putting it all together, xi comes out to 328 kPa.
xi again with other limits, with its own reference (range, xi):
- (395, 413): 402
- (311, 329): 324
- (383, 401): 398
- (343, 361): 358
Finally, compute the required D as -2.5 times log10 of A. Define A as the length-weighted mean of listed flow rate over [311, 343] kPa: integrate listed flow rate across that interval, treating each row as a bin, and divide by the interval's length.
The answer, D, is -3.18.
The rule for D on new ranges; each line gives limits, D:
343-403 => -3.27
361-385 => -3.22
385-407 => -3.39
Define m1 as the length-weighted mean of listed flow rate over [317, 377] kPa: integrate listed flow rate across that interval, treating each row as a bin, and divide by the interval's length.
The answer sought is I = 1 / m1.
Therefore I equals 0.0537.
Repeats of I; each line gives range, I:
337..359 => 0.0528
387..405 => 0.0441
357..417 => 0.0489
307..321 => 0.0528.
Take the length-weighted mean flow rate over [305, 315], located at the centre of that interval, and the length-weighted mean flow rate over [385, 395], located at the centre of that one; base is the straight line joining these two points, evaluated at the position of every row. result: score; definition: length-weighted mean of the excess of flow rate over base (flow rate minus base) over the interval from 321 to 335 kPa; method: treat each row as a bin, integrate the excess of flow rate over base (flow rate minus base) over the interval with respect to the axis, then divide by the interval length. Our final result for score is -1.9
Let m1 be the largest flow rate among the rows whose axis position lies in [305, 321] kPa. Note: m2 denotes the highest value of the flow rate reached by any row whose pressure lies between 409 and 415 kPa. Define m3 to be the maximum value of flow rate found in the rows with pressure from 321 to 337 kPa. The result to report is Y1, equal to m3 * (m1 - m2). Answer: 6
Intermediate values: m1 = 20.59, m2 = 20.28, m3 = 19.5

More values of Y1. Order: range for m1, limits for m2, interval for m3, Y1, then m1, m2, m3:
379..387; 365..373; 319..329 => 128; 25.65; 19.09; 19.5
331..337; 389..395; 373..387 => -223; 19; 27.7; 25.65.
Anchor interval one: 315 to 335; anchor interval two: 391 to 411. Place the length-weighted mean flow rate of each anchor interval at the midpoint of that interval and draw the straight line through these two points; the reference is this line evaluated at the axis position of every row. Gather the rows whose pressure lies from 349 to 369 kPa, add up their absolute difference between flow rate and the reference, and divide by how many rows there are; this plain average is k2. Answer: 1.6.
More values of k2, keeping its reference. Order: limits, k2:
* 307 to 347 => 0.6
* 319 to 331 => 0.7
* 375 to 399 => 2.7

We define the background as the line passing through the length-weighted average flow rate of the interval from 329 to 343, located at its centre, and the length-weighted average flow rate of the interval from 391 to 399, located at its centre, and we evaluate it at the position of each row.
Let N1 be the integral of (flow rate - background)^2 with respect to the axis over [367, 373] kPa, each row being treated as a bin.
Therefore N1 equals 55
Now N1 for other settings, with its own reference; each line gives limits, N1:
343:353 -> 10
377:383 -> 7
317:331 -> 12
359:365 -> 51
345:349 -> 6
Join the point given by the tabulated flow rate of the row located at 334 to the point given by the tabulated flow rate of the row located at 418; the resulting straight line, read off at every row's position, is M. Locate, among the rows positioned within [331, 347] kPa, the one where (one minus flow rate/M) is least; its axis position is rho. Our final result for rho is 344 kPa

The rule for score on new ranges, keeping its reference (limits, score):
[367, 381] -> -5.1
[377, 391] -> -1.4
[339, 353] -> -2.7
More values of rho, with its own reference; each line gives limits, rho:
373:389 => 386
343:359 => 348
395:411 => 400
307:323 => 308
